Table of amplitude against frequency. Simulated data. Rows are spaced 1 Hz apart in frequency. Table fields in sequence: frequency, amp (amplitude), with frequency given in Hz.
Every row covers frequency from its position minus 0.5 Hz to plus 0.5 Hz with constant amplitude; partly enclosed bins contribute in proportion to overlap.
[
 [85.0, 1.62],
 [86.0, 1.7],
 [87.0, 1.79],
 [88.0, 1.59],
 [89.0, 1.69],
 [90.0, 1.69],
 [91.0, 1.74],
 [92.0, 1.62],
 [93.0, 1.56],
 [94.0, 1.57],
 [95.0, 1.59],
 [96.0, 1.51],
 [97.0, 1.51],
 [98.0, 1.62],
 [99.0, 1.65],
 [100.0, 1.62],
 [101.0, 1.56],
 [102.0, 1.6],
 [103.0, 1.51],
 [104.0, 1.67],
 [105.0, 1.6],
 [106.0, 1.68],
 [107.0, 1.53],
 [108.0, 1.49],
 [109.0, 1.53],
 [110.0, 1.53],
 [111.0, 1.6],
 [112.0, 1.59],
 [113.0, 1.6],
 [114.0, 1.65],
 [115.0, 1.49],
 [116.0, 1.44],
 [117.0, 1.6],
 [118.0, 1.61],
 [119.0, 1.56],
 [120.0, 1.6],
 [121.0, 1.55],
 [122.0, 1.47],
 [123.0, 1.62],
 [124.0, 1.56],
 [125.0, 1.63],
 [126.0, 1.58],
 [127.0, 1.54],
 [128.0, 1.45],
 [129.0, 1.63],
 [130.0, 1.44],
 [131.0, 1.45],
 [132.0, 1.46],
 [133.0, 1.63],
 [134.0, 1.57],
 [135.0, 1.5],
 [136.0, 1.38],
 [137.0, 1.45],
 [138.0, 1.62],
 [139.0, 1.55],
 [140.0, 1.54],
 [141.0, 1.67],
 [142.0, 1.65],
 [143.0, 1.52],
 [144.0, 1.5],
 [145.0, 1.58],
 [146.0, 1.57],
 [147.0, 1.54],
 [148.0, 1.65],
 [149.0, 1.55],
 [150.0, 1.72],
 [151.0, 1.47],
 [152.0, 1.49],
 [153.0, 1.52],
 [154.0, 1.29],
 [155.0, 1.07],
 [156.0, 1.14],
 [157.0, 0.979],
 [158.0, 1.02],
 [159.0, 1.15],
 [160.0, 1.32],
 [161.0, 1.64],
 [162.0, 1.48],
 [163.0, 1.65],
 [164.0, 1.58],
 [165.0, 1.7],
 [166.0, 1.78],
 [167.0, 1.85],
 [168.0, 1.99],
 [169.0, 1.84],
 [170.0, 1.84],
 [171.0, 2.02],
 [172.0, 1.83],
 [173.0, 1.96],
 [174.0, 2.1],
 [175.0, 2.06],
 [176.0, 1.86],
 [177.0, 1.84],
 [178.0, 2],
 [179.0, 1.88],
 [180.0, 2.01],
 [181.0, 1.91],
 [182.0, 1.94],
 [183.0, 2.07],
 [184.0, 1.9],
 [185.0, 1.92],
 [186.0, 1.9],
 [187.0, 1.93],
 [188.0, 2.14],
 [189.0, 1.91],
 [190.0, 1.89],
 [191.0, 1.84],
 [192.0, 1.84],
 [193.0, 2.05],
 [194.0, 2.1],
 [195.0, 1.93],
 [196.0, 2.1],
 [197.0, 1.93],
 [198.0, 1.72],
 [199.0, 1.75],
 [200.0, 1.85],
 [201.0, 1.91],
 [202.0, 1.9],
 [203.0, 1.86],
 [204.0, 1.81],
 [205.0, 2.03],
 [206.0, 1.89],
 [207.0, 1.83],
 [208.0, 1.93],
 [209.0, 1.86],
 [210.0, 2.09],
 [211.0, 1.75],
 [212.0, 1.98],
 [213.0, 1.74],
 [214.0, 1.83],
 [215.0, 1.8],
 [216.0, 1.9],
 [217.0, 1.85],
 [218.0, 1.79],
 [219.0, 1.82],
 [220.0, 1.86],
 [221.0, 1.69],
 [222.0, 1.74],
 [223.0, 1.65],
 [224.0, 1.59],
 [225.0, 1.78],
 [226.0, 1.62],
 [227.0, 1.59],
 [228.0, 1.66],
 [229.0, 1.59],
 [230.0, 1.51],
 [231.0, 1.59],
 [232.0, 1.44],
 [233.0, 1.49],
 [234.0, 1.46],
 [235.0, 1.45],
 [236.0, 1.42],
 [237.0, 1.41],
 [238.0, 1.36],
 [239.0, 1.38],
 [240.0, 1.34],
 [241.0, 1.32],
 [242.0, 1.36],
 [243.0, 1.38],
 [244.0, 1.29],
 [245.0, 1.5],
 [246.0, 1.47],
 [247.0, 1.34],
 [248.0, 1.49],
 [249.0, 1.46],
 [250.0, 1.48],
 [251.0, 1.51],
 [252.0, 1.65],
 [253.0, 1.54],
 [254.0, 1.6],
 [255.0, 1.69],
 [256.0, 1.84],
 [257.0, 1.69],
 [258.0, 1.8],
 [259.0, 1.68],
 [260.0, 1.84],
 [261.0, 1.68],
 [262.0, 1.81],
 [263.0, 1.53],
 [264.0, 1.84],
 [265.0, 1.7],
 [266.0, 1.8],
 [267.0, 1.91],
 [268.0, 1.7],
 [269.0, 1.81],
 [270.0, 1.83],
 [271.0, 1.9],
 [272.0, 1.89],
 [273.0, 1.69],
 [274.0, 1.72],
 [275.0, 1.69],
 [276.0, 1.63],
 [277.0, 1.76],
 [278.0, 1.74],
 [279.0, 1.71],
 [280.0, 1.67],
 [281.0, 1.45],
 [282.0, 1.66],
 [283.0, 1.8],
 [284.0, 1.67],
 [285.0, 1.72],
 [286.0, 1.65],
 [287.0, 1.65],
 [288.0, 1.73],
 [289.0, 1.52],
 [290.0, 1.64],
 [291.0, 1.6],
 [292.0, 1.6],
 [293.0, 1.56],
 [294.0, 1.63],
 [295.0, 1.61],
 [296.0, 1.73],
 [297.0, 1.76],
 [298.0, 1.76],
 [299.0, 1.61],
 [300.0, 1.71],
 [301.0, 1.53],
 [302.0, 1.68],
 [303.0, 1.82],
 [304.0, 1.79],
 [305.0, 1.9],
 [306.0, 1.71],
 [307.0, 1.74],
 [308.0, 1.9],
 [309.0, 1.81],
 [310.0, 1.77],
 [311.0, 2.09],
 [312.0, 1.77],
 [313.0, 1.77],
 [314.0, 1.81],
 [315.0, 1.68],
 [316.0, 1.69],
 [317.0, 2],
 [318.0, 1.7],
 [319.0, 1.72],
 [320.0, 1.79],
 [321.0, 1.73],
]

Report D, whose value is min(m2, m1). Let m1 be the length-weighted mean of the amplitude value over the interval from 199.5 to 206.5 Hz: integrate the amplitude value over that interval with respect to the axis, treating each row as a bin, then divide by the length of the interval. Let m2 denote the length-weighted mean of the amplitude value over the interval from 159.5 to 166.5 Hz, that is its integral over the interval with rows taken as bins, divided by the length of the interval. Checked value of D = 1.59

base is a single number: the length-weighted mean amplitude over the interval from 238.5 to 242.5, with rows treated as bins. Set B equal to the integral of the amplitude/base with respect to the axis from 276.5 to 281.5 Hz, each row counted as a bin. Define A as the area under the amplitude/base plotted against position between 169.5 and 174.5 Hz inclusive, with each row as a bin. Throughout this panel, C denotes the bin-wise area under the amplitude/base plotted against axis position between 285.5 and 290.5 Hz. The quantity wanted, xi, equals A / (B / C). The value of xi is 7.1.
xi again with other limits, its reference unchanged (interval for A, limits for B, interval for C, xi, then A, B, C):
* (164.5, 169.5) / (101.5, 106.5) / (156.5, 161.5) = 5.1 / 6.8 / 6.0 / 4.5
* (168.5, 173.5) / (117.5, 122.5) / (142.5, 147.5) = 7.0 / 7.0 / 5.8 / 5.7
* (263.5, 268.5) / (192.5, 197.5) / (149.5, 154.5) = 4.9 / 6.6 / 7.5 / 5.5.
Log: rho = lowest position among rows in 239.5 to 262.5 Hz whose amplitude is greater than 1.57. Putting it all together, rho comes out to 252.0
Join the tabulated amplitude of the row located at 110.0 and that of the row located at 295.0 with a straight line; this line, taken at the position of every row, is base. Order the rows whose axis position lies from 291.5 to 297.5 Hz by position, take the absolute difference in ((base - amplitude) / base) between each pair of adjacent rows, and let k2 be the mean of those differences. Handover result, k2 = 0.035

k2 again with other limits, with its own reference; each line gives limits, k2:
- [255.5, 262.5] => 0.087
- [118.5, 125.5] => 0.049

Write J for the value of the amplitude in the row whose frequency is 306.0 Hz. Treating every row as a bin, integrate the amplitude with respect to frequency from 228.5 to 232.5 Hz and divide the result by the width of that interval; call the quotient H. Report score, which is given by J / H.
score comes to 1.12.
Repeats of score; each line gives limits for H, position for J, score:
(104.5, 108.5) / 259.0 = 1.07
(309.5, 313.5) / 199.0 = 0.95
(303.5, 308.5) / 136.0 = 0.76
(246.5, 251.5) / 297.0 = 1.21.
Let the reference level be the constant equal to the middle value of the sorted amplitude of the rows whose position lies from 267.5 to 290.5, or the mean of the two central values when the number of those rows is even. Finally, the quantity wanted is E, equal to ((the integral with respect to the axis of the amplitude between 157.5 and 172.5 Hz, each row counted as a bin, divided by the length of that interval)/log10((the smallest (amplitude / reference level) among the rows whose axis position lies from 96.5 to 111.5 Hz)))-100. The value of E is -129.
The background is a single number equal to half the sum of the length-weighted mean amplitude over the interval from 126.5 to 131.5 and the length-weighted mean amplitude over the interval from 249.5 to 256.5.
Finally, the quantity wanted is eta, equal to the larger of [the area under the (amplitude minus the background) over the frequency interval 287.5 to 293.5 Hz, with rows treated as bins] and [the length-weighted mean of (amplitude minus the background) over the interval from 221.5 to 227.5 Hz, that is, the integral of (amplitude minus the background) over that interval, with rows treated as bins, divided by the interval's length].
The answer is 0.30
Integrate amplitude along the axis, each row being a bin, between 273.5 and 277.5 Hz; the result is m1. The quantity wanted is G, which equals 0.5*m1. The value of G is 3.40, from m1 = 6.8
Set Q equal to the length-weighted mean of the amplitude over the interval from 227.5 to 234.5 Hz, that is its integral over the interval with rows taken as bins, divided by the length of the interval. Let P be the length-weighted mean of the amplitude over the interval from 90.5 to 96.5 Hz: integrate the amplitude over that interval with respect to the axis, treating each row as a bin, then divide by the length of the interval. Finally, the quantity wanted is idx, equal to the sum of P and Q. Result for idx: 3.13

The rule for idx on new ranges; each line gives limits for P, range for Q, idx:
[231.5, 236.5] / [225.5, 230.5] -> 3.05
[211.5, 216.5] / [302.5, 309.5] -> 3.66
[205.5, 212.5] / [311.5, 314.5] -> 3.69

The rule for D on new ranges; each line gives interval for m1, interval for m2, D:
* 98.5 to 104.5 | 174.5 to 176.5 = 1.60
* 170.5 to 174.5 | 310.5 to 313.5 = 1.88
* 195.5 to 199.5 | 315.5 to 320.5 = 1.78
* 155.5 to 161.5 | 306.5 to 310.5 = 1.21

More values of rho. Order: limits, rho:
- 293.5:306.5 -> 294.0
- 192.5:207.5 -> 193.0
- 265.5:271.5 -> 266.0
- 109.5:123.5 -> 111.0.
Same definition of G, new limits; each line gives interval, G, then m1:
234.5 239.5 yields 3.51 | 7.0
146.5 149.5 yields 2.37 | 4.7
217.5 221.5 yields 3.58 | 7.2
